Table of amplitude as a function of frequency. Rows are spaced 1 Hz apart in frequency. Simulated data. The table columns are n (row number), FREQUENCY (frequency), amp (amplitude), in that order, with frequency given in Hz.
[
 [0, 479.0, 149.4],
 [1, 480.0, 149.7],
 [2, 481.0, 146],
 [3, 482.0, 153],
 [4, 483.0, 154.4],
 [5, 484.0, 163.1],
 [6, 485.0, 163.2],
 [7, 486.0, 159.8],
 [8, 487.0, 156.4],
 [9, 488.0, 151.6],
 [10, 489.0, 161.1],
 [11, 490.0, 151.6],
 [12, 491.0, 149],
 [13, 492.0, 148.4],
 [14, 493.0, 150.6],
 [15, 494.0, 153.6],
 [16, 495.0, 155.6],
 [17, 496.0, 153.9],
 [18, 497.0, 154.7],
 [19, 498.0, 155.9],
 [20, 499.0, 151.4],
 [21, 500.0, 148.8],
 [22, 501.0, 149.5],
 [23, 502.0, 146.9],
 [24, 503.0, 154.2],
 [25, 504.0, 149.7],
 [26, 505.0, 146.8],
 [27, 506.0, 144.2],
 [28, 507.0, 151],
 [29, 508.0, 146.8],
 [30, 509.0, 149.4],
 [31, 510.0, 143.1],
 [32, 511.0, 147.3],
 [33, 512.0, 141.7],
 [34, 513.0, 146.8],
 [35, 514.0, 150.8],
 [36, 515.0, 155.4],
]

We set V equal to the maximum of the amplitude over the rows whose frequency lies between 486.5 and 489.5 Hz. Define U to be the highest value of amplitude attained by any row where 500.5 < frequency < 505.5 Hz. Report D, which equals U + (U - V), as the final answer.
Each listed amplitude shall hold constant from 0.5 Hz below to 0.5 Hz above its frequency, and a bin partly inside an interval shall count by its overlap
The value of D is 147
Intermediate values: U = 154.2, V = 161.1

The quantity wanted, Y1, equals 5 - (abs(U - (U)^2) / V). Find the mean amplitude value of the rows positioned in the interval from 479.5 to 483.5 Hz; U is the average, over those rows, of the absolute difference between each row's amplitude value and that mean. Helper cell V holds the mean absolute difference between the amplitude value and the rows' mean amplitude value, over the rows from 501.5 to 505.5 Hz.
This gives 2.8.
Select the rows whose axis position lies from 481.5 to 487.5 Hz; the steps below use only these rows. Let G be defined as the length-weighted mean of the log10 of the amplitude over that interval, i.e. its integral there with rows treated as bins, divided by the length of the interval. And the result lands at 2.20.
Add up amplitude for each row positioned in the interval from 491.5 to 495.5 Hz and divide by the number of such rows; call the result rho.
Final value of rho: 152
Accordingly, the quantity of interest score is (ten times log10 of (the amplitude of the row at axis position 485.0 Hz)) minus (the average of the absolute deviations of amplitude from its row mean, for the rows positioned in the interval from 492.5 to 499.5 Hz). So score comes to 20.58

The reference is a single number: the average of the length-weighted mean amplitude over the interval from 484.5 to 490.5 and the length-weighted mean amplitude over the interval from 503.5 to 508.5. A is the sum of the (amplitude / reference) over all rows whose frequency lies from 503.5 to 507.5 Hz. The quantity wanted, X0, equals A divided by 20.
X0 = 0.194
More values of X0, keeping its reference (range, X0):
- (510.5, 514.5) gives 0.192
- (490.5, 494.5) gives 0.197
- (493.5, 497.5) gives 0.203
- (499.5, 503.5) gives 0.197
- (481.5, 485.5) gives 0.208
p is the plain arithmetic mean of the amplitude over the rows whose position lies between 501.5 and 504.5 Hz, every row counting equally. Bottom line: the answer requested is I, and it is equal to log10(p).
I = 2.18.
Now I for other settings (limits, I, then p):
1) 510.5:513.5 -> 2.16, 145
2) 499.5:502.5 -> 2.17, 148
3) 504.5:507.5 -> 2.17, 147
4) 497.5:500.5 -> 2.18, 152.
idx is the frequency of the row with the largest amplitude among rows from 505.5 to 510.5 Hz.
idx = 507.0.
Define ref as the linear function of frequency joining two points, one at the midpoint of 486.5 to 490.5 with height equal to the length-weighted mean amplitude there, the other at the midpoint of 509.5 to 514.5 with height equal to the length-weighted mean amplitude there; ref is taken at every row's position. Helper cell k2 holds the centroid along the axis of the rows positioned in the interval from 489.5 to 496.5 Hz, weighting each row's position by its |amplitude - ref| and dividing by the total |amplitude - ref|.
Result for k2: 492.4 Hz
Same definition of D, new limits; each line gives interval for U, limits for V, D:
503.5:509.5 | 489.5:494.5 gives 148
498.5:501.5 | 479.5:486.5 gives 140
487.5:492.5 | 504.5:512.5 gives 171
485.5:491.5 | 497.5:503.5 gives 166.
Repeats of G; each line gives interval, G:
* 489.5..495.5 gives 2.18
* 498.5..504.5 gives 2.18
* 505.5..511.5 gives 2.17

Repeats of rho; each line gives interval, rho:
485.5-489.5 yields 157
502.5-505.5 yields 150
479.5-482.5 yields 150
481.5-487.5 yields 158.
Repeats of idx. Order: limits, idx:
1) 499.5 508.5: 503.0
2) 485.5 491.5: 489.0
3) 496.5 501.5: 498.0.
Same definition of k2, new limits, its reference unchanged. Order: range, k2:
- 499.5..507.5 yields 503.9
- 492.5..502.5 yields 497.4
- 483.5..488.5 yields 485.5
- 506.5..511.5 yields 508.9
